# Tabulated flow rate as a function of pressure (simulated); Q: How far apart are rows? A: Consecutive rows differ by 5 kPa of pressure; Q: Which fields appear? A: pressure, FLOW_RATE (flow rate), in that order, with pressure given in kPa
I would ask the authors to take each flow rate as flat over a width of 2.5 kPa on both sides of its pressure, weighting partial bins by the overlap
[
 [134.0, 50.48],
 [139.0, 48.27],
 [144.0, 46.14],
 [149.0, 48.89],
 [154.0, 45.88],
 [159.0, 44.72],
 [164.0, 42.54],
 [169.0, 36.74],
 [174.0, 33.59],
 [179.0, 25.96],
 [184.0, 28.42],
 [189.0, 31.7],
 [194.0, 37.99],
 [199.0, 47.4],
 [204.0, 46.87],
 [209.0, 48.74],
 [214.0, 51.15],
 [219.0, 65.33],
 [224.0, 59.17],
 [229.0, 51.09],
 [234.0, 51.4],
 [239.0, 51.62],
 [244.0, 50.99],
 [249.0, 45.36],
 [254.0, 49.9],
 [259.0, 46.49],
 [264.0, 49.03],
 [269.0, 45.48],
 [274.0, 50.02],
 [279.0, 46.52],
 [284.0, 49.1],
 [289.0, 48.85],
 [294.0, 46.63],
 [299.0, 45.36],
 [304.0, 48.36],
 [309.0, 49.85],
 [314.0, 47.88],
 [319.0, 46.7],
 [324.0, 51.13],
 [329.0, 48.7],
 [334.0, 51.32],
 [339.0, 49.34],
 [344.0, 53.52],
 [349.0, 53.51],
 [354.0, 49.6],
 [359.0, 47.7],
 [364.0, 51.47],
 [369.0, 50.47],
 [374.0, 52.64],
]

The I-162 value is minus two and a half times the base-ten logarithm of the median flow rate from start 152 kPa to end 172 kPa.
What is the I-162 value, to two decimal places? -4.10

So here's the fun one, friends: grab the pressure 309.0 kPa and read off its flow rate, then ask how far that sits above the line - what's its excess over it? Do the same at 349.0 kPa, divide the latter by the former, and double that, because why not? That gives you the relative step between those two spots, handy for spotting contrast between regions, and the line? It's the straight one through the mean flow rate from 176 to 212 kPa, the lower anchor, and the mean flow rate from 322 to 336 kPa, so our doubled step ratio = 2.1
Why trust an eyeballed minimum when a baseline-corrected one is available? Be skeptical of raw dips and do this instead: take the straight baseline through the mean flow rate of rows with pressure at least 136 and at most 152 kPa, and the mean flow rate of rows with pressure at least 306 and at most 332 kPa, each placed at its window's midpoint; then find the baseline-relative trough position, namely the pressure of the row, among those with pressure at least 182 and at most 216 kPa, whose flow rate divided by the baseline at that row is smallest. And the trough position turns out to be 184.0 kPa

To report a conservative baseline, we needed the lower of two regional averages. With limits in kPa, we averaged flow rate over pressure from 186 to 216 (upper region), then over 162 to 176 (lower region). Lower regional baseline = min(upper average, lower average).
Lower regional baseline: 37.6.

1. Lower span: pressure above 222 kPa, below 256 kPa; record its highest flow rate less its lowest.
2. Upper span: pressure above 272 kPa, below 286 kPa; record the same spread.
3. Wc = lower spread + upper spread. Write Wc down 17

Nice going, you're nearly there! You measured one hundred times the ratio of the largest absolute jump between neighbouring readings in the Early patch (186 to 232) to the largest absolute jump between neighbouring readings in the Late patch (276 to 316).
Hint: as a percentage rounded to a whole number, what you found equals 473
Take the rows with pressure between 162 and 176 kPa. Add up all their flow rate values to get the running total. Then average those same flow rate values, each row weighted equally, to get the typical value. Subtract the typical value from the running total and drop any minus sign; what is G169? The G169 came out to 75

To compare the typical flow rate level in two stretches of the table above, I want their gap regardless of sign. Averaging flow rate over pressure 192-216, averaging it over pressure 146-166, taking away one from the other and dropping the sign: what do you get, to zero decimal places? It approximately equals 1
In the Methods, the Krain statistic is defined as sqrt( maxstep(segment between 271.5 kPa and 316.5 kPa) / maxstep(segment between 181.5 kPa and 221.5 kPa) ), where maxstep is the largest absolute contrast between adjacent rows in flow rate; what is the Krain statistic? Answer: 0.50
